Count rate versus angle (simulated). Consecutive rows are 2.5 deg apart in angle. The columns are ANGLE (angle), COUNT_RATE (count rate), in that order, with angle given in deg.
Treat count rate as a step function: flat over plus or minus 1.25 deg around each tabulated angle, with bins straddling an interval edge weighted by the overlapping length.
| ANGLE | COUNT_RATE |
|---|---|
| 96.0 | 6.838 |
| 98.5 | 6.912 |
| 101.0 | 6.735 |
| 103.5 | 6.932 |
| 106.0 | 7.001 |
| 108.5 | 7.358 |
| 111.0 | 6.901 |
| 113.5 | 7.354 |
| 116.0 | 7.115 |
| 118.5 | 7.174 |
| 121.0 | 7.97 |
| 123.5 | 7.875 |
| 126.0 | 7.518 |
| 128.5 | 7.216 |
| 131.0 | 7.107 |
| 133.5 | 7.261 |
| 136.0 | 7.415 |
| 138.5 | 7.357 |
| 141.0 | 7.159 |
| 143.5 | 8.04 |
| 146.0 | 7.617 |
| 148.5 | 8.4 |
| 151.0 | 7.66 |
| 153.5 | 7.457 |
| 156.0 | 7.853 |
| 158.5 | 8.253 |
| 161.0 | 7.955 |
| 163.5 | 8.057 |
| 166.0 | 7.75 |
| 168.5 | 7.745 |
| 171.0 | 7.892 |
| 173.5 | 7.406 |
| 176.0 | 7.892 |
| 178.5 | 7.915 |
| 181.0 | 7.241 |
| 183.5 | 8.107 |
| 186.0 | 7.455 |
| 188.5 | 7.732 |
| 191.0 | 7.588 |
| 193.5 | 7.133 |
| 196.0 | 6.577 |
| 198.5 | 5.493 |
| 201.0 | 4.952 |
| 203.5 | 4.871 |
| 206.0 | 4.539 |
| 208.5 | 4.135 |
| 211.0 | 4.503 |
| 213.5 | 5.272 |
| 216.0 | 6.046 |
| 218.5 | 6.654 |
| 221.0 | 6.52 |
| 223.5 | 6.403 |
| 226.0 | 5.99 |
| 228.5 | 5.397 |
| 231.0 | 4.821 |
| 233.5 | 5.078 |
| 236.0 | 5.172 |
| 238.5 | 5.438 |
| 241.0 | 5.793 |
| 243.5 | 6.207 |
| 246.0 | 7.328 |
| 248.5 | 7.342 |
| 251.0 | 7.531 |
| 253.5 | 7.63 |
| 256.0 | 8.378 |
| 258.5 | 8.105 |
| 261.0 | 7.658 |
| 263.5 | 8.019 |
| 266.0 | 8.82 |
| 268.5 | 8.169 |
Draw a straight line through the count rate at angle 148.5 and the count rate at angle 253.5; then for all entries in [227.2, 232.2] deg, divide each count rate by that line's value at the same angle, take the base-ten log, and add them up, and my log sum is -0.37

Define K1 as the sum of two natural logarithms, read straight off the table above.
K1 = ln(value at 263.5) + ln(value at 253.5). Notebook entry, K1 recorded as 4.1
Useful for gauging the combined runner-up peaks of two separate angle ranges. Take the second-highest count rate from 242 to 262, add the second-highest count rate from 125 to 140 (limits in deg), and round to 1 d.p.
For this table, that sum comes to 15.5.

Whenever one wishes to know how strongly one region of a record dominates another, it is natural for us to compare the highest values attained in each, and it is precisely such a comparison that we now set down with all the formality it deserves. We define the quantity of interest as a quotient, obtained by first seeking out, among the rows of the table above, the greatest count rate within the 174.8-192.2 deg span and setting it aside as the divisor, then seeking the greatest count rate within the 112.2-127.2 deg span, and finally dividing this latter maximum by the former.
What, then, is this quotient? 1.0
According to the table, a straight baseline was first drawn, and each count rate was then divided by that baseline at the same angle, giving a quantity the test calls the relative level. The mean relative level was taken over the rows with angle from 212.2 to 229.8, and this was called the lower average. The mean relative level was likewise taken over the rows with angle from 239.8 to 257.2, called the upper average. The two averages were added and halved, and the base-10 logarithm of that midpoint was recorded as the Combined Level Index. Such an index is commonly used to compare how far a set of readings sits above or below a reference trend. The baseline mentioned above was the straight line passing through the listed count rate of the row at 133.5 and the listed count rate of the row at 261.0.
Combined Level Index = -0.06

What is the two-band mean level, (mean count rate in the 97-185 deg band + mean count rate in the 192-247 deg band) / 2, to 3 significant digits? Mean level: 6.59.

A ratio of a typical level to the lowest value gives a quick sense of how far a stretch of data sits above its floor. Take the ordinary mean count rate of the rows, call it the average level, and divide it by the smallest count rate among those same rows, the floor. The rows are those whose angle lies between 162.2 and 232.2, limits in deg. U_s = 1.6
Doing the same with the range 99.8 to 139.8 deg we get 1.1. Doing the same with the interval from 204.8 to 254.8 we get 1.4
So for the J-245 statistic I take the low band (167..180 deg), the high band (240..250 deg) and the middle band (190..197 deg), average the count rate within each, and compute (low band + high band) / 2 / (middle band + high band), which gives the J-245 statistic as 0.52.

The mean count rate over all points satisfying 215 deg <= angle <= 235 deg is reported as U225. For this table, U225 5.9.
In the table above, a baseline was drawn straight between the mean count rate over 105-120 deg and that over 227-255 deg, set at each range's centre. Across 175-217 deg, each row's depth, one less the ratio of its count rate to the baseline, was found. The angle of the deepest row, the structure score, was 208.5 deg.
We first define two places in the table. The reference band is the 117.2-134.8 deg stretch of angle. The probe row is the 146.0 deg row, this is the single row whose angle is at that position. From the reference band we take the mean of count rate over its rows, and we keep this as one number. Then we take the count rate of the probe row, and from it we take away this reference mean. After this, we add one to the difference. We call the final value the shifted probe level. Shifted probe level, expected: 1.17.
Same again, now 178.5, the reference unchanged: 1.47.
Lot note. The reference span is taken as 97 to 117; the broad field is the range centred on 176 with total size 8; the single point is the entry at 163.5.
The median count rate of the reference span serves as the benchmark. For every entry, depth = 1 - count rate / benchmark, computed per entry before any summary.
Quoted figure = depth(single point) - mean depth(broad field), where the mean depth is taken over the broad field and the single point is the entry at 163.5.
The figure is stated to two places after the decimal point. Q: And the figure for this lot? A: -0.05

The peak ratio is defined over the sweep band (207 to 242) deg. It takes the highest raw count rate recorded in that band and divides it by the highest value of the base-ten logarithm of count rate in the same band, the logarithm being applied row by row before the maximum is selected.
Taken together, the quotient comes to 8.1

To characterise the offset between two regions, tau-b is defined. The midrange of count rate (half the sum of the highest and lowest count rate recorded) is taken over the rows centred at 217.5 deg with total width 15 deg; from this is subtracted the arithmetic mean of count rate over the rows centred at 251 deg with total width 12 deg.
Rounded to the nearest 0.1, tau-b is -2.1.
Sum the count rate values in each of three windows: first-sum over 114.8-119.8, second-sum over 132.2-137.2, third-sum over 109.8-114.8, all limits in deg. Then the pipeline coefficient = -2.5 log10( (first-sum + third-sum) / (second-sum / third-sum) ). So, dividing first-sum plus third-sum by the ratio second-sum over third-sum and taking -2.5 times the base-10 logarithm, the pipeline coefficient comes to -3.61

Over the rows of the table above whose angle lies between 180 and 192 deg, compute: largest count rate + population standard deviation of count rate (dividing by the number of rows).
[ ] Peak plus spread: 8.4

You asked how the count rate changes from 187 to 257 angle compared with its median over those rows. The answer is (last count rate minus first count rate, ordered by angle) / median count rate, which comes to 0.11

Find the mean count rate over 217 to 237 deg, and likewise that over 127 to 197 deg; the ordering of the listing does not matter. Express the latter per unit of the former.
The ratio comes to 1.32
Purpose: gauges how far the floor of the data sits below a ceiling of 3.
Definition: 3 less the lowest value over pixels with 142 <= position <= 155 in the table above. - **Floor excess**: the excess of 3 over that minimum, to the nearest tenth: -4.5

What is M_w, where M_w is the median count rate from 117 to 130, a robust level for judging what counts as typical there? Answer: 7.5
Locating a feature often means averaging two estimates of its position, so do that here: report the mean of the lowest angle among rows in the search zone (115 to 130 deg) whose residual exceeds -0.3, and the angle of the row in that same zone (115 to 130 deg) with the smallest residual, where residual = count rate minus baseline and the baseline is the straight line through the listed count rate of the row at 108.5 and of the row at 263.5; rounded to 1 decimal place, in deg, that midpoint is 116.0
